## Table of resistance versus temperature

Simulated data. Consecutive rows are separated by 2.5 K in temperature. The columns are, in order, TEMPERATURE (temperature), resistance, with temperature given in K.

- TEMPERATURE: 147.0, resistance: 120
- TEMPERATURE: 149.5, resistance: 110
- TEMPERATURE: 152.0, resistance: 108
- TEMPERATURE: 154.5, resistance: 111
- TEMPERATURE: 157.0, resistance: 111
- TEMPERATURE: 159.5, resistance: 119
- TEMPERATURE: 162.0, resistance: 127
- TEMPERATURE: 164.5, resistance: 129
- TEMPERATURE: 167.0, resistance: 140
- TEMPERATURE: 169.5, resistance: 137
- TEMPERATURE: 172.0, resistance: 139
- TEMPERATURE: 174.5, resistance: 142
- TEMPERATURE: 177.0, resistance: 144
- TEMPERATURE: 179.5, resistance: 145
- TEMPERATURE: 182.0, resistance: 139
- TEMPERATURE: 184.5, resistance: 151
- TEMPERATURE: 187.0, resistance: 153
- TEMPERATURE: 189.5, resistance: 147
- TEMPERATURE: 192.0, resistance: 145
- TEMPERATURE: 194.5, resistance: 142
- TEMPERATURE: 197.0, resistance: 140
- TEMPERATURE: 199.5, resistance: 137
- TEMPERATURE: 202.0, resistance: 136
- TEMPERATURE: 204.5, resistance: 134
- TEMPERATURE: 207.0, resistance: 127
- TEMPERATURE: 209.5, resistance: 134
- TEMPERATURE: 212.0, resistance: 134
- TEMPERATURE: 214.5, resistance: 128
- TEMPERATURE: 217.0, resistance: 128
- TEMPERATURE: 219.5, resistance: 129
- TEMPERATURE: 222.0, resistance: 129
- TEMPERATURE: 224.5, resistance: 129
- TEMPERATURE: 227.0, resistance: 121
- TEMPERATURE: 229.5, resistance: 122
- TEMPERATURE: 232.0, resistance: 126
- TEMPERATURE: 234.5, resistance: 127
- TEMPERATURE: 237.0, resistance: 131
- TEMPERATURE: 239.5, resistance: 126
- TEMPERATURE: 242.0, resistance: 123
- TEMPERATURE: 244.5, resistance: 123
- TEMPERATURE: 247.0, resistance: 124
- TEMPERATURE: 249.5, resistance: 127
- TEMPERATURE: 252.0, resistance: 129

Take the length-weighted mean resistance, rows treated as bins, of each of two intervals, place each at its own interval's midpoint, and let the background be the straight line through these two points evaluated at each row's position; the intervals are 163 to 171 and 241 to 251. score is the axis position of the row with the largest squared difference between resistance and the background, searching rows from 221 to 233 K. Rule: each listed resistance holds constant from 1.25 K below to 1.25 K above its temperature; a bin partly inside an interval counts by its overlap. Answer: 227.0 K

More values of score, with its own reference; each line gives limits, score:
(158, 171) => 159.5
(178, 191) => 187.0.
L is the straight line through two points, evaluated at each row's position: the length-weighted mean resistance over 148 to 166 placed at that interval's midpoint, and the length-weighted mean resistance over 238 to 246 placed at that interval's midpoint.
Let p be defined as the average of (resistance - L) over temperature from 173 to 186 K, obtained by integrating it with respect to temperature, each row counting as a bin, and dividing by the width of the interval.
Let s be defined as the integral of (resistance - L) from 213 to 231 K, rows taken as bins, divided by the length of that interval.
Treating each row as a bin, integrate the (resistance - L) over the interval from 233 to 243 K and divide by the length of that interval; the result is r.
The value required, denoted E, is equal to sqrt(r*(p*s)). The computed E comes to 18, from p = 26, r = 3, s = 4.2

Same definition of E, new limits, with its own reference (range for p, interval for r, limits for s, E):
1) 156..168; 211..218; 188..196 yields 40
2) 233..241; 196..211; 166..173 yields 34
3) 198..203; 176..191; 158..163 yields 47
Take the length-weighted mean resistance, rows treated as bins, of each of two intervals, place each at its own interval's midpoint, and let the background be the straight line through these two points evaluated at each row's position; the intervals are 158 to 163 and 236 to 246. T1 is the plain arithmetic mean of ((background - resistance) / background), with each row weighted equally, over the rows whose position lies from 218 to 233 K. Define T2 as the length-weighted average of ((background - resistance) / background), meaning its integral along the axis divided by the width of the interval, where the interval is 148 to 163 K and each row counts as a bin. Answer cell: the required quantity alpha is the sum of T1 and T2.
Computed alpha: 0.06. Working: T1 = -0.01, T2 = 0.06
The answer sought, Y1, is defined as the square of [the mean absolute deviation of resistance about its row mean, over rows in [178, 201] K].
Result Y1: 18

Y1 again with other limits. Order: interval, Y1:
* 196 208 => 12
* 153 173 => 94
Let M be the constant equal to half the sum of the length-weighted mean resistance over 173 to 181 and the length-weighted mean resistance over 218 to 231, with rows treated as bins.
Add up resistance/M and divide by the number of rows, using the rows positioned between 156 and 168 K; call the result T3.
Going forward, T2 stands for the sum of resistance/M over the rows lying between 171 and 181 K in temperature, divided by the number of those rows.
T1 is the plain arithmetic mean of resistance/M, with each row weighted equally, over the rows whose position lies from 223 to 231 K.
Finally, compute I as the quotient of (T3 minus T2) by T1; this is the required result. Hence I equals -0.14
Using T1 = 0.92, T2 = 1.06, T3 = 0.93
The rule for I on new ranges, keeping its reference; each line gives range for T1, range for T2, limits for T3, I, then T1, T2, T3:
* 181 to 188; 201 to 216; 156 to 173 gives -0.02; 1.10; 0.98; 0.96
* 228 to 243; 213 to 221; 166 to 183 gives 0.10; 0.93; 0.95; 1.05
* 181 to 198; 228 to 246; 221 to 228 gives 0.01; 1.08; 0.93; 0.94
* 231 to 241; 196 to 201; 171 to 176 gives 0.02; 0.95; 1.03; 1.04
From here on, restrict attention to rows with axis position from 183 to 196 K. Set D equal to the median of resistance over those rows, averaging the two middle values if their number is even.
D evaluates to 147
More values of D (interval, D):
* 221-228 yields 129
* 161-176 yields 138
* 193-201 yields 140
